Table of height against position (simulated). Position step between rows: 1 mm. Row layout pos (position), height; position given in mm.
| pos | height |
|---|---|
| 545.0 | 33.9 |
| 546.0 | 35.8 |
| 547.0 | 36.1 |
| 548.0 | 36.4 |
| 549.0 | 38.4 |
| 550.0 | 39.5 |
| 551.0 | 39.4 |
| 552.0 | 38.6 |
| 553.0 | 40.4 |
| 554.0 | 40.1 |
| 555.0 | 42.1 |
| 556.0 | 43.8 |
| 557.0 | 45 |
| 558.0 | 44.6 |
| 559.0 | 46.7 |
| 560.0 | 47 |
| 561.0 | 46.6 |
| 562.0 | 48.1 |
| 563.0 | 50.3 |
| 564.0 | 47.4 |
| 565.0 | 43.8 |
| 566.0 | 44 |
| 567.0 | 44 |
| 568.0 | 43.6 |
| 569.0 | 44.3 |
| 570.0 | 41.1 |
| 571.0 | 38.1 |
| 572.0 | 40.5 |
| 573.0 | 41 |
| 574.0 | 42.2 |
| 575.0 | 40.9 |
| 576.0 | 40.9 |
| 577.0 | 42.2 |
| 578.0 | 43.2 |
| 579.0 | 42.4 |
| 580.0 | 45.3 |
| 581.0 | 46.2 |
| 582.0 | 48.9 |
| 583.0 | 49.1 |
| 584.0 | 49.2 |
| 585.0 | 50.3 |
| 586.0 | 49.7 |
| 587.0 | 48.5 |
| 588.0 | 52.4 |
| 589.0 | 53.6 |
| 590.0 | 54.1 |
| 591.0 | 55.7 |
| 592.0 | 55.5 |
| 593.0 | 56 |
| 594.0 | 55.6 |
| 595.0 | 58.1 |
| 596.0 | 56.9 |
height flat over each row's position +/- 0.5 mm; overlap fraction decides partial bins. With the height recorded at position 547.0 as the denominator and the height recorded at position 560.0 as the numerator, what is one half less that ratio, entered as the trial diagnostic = -0.80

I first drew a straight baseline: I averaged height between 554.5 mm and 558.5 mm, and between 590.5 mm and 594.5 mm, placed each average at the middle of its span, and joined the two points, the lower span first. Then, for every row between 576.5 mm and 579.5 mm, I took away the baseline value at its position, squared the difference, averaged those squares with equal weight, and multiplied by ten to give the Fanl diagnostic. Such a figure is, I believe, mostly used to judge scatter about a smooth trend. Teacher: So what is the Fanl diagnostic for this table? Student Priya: 697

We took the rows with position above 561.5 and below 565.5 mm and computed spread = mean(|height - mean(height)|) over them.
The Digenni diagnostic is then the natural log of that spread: 0.6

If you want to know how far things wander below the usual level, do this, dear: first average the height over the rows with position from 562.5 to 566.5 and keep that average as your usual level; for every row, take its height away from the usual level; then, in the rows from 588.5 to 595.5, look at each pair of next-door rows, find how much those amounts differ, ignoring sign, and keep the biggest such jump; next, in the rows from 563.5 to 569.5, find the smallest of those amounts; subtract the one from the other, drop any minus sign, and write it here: 3.5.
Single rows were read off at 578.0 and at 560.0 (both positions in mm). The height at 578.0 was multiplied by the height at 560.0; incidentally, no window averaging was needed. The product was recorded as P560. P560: 2030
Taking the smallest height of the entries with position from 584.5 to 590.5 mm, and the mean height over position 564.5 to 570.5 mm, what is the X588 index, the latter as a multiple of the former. 0.90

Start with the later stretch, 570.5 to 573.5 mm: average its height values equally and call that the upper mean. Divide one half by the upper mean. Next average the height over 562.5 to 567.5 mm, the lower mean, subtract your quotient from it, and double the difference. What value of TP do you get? 91.8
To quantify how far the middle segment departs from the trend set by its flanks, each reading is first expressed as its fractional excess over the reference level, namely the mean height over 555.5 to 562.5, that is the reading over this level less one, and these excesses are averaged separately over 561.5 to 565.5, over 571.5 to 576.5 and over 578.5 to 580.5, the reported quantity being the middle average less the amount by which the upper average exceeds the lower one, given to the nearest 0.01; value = -0.03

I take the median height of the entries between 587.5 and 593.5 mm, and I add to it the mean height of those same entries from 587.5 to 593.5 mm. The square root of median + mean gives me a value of 10.5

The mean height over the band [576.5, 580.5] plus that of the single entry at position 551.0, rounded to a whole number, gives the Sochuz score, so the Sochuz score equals 83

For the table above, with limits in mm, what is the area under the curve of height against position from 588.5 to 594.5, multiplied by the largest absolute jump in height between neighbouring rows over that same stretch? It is 529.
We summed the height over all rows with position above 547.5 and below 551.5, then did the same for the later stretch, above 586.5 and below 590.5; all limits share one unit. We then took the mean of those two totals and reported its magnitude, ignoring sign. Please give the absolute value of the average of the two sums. 181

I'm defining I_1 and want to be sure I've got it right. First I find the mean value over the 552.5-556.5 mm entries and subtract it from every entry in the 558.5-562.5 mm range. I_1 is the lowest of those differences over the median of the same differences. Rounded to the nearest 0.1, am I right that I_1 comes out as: 1.0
